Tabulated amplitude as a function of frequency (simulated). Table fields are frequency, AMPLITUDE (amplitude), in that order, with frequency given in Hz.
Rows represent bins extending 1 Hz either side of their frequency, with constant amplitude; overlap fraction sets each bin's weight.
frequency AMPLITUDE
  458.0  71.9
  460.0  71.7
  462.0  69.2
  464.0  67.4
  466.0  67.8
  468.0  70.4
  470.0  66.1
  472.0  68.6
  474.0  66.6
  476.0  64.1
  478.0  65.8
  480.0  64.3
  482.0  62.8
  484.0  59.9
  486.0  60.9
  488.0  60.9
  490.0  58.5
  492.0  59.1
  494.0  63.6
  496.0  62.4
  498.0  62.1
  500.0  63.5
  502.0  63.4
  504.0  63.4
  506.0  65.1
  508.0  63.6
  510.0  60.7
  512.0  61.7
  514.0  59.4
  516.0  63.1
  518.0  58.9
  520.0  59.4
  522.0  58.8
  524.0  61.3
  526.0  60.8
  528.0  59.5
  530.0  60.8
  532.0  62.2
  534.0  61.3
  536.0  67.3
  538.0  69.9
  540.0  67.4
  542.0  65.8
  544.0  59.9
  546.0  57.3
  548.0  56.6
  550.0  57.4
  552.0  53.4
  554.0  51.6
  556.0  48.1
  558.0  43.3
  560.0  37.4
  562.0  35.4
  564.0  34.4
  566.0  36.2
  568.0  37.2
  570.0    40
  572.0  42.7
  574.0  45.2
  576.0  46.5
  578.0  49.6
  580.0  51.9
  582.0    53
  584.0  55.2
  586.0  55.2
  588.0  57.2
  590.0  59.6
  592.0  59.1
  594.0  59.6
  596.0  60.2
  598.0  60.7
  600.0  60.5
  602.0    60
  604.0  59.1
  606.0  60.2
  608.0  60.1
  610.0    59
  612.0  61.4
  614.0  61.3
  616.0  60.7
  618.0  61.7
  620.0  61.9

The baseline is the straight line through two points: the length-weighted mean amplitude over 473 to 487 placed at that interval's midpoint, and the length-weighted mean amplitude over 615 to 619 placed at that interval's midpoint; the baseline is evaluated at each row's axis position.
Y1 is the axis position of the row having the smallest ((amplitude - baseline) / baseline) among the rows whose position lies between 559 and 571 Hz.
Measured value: 564.0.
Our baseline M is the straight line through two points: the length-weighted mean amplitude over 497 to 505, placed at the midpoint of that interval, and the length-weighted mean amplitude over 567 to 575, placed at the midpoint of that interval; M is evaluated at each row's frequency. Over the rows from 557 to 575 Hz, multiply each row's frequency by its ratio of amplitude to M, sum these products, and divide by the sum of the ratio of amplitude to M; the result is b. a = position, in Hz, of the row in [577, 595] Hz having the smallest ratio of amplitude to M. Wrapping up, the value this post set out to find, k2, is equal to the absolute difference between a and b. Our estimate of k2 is 11.6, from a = 578.0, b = 566.4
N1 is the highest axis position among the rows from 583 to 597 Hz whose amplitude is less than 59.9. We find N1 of 594.0 Hz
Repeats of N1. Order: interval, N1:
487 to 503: 492.0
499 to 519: 518.0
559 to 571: 570.0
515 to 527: 522.0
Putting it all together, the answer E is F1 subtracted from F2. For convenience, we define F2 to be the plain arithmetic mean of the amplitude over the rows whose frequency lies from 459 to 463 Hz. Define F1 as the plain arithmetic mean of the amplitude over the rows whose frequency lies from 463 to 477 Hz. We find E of 3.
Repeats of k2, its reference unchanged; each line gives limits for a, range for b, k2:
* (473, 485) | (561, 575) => 84.5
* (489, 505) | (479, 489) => 6.0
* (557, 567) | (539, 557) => 16.3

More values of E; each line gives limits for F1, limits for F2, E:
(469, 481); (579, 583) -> -13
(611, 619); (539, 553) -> -2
